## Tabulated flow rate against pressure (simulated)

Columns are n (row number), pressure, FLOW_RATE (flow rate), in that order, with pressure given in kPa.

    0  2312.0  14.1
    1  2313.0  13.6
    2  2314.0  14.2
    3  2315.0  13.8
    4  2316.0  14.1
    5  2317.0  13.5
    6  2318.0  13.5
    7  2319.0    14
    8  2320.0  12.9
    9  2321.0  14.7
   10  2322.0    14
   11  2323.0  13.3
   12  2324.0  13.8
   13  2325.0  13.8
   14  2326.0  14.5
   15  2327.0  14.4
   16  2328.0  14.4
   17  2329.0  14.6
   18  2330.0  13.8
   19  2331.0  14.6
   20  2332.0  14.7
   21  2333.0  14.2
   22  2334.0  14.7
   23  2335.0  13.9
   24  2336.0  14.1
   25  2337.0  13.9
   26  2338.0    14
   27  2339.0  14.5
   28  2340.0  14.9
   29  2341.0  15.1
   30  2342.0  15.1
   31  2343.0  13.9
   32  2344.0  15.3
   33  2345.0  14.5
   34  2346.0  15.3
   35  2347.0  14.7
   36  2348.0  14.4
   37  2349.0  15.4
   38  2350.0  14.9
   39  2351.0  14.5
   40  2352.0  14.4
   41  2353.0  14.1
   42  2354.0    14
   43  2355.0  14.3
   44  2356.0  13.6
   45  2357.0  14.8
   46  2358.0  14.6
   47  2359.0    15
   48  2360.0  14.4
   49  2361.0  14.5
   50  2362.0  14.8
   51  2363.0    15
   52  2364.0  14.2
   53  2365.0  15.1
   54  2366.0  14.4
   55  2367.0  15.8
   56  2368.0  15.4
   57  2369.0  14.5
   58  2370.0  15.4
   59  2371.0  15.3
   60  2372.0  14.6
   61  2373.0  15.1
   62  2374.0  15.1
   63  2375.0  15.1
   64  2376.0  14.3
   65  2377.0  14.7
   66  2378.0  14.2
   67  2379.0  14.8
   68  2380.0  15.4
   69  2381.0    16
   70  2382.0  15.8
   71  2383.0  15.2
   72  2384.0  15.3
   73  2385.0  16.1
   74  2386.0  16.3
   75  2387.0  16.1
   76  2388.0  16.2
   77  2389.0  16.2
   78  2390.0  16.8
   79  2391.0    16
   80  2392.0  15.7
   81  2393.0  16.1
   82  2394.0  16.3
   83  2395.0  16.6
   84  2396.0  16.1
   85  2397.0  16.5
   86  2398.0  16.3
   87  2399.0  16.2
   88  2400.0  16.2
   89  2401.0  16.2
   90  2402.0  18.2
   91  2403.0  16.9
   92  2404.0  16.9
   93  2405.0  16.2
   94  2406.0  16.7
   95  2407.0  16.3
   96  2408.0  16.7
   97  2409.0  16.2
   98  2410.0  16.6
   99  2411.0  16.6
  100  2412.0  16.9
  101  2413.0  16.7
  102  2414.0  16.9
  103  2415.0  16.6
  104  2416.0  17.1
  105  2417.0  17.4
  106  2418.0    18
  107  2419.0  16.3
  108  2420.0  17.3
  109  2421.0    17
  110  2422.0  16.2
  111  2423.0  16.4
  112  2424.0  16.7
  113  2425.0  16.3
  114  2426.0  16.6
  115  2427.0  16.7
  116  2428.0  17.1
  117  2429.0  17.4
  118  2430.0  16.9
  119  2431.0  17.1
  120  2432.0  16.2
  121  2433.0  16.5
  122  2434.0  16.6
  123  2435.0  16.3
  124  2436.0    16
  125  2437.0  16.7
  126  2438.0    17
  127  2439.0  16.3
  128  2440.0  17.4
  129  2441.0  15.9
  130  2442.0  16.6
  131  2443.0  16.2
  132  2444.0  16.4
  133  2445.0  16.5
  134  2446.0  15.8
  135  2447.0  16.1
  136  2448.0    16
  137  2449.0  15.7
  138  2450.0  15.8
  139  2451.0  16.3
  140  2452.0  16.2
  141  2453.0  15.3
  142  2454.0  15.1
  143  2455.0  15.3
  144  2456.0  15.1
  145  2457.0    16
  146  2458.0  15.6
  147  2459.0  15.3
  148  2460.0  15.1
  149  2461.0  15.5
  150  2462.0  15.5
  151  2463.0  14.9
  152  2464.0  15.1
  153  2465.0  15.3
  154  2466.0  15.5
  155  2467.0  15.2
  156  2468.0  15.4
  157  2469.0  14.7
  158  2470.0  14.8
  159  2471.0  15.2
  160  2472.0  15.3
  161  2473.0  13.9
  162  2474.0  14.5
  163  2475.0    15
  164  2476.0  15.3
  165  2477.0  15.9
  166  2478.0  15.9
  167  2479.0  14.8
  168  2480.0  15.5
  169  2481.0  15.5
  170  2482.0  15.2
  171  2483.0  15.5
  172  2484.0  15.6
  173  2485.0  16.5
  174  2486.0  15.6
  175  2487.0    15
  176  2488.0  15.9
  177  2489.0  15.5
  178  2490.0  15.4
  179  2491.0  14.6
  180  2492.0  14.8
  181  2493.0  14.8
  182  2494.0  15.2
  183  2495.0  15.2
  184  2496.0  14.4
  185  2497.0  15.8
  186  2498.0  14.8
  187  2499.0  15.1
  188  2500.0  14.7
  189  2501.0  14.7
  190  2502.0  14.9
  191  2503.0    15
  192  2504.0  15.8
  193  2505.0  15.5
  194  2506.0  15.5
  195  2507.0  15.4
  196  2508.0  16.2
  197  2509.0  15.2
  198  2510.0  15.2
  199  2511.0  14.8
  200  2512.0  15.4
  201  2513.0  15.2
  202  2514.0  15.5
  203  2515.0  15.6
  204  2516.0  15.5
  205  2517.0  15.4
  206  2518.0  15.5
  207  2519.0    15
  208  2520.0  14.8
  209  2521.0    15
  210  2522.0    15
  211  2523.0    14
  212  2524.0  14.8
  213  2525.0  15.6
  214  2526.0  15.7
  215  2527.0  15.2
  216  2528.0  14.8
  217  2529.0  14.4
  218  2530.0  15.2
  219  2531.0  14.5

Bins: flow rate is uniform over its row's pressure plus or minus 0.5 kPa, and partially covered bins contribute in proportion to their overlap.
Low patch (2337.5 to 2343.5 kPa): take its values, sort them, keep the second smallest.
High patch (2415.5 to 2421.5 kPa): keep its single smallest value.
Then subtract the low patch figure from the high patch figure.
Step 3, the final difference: 2.3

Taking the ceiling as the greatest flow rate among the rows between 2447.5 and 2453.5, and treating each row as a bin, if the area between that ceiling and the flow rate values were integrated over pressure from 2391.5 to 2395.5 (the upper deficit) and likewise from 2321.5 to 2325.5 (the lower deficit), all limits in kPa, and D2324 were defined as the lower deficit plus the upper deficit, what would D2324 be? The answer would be 11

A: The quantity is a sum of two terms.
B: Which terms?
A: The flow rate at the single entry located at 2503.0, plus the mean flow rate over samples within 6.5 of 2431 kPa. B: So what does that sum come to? 31.6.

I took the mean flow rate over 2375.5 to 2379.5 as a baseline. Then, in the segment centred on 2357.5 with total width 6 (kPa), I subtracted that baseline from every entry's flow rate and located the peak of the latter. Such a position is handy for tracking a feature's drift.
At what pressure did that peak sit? 2359.0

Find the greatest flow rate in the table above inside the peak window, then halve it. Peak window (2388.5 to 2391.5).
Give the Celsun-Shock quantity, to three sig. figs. 8.40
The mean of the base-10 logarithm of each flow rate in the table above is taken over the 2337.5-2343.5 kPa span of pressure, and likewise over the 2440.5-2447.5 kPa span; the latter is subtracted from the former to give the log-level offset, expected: -0.05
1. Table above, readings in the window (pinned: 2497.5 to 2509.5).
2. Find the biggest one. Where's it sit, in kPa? 2508.0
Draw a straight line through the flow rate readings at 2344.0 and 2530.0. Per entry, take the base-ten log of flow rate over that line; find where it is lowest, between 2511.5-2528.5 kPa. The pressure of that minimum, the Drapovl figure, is 2523.0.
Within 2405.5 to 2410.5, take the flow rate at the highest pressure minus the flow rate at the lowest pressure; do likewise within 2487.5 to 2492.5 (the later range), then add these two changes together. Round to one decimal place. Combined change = -1.2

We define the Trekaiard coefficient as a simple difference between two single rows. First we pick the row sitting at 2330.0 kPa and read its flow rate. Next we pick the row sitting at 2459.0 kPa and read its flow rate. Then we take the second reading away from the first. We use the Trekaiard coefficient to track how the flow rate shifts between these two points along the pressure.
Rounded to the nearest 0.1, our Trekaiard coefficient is -1.5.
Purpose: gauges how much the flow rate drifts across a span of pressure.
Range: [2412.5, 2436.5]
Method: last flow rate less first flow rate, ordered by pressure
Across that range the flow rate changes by -0.70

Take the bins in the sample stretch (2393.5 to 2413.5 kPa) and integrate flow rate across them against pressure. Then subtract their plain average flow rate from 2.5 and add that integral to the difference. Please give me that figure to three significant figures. 317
